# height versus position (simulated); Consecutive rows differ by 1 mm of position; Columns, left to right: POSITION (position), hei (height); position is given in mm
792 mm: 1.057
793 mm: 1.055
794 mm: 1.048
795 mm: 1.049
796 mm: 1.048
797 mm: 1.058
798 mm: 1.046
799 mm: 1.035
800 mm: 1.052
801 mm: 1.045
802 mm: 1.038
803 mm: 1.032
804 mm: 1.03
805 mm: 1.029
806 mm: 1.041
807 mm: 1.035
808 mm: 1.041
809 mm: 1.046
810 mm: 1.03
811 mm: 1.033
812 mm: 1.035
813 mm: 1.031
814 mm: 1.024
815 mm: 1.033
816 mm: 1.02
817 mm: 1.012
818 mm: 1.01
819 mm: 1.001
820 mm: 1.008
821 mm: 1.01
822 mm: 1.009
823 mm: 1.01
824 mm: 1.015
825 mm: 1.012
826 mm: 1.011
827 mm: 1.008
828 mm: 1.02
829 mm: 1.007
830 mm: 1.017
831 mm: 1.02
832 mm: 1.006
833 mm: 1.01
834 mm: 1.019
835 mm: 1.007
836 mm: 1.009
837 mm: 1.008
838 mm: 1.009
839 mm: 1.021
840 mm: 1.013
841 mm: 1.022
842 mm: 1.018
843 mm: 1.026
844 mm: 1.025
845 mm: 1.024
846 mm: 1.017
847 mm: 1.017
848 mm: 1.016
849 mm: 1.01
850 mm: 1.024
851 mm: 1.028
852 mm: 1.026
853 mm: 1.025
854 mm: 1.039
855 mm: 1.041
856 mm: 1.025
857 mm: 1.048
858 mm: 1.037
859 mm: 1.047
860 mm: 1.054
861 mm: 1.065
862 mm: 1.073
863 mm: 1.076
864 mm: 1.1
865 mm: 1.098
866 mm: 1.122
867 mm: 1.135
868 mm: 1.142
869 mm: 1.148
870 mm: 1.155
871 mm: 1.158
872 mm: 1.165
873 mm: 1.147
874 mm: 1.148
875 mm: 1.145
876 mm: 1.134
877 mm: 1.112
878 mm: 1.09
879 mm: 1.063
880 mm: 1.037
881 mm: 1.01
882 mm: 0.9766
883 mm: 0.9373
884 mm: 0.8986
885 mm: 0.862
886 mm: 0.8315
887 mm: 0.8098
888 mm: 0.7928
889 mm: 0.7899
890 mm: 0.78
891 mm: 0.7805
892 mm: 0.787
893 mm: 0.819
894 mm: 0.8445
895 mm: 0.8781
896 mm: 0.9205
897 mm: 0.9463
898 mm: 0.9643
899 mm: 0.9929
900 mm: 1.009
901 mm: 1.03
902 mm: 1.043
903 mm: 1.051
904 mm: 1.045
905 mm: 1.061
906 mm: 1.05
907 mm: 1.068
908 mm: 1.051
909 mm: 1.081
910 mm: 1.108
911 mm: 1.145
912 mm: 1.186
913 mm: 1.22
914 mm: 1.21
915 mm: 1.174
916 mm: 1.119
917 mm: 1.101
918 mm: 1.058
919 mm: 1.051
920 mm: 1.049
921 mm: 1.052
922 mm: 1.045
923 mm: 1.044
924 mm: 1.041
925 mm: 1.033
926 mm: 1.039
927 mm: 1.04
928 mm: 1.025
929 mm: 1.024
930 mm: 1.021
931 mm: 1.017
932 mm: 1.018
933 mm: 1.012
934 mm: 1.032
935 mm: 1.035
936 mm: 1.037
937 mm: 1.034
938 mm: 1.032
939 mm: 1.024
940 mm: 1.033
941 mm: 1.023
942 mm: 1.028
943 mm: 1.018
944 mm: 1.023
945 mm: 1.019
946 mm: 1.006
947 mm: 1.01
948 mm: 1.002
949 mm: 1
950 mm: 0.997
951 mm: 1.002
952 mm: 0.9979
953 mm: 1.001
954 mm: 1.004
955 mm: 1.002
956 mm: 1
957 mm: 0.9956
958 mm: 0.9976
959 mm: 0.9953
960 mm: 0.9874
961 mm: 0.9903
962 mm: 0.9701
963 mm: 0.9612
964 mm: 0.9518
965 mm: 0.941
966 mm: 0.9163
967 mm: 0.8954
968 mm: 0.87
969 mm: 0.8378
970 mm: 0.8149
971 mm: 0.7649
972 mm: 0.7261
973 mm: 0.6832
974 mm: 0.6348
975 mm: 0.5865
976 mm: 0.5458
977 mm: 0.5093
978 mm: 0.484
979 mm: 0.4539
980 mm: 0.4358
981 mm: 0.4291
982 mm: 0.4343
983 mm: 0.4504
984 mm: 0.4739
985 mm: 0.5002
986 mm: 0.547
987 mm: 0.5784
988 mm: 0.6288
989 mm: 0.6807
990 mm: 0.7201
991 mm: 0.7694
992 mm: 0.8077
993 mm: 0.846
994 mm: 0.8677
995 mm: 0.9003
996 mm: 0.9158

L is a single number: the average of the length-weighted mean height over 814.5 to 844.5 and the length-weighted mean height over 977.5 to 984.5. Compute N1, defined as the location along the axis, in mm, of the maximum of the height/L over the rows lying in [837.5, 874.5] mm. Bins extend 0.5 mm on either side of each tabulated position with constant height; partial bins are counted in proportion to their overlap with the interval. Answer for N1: 872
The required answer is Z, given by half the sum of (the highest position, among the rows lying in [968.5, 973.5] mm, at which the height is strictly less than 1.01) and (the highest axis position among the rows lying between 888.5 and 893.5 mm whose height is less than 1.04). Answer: 933.0 mm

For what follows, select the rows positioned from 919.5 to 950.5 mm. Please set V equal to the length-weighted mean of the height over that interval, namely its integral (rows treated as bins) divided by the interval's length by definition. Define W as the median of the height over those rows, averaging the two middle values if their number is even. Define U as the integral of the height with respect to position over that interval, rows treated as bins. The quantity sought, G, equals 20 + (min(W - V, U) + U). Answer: 52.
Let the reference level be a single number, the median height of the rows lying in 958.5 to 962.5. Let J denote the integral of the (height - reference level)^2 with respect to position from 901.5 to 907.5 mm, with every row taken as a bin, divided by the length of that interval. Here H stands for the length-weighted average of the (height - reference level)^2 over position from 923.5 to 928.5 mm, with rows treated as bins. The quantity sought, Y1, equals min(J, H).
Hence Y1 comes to 0.002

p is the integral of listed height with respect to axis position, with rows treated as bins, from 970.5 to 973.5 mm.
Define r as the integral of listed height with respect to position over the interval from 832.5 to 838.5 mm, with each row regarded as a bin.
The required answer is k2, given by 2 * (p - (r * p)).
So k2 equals -22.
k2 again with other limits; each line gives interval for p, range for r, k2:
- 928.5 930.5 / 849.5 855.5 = -21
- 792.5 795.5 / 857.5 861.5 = -20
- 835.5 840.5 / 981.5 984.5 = -4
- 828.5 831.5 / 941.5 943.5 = -6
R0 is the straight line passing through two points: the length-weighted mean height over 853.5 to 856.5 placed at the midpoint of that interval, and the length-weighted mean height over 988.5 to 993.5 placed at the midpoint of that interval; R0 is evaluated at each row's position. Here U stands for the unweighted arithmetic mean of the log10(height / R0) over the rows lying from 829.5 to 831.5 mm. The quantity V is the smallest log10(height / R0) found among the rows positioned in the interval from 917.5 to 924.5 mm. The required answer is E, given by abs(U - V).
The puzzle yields 0.09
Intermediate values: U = -0.03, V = 0.06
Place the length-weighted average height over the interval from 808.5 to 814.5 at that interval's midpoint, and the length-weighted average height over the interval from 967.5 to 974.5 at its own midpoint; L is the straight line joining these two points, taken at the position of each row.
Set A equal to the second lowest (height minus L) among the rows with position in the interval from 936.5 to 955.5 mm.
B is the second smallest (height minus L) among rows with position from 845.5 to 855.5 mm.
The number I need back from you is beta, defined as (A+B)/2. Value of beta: 0.12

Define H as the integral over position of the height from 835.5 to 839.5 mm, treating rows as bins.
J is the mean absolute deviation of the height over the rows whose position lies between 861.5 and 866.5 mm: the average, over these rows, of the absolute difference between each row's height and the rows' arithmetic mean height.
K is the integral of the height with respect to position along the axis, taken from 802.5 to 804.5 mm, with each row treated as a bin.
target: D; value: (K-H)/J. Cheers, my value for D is -129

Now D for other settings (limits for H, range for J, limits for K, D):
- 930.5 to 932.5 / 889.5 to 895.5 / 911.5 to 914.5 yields 49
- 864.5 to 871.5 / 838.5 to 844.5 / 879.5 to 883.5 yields -1124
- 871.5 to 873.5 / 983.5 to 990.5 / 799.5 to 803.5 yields 25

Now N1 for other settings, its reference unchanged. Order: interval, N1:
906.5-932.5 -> 913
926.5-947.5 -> 927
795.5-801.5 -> 797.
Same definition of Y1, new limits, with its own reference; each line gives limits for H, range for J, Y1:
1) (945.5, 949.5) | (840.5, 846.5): 0.000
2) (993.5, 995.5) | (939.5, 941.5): 0.002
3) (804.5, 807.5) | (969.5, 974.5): 0.002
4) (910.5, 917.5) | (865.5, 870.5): 0.023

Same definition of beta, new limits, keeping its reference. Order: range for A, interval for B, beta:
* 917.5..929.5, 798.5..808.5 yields 0.09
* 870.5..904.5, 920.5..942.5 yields 0.03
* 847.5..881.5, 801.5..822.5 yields 0.01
